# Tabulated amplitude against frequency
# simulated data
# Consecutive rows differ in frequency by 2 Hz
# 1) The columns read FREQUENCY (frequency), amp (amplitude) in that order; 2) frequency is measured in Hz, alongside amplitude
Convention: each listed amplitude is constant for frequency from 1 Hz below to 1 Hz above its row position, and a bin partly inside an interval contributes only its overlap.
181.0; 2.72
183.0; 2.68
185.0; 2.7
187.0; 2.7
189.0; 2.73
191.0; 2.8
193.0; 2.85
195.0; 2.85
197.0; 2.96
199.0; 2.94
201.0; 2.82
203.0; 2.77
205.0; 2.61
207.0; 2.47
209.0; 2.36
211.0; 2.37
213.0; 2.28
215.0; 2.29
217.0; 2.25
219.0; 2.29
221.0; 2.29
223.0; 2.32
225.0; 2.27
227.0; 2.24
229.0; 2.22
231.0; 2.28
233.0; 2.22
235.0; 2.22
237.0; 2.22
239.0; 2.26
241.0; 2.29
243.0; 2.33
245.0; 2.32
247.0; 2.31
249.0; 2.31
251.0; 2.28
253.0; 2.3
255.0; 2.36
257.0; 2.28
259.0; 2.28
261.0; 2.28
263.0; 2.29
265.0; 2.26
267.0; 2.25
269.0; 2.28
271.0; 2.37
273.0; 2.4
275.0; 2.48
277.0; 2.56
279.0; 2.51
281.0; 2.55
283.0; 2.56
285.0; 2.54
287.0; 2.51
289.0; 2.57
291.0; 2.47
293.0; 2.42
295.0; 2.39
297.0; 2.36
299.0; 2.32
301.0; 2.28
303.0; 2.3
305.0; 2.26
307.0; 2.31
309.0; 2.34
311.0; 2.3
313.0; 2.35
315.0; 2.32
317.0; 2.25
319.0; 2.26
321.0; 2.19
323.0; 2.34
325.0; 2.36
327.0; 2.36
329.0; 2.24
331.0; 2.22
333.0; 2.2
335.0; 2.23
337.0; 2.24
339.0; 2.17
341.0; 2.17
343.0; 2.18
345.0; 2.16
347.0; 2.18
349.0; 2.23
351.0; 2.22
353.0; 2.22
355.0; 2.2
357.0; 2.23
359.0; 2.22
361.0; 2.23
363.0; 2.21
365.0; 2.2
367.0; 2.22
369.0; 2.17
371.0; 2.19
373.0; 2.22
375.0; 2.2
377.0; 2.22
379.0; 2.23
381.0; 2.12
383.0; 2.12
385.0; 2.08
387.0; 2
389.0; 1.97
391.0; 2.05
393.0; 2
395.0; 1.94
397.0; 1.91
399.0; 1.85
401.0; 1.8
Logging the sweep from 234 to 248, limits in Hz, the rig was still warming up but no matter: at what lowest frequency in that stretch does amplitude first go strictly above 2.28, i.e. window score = 241.0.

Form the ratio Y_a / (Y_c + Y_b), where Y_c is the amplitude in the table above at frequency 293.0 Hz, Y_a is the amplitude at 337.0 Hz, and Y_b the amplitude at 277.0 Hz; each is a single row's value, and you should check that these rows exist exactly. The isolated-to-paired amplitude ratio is 0.45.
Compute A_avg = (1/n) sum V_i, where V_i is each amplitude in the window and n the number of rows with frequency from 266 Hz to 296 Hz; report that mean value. 2.46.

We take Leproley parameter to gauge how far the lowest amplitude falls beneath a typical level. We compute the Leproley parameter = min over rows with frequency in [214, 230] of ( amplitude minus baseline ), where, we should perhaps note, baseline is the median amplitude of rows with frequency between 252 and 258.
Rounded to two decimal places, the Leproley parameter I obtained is -0.08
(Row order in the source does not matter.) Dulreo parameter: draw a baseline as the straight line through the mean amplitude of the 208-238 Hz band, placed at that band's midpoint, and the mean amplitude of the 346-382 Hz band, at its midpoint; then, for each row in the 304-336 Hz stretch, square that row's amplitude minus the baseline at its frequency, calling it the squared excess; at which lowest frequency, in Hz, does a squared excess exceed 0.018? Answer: 325.0 Hz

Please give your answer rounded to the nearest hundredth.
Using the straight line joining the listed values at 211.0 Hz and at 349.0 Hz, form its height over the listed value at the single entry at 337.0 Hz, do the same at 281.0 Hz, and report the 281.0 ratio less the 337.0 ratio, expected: -0.10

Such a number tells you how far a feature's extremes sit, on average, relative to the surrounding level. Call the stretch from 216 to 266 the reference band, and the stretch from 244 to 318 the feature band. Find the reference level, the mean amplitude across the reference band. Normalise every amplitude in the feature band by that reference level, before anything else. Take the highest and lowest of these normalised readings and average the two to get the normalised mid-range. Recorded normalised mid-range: 1.06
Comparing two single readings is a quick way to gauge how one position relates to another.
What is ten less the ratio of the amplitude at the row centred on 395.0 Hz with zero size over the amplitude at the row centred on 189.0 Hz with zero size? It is 9.29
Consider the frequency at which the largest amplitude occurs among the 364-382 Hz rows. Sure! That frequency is 379.0 Hz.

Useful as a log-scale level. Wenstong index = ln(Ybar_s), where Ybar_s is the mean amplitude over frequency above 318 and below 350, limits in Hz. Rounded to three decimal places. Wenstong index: 0.803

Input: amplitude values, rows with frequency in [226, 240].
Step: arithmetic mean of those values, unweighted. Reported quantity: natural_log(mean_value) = 0.81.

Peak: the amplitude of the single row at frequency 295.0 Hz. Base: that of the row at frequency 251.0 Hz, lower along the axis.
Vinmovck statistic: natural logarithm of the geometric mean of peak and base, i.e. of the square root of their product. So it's 0.85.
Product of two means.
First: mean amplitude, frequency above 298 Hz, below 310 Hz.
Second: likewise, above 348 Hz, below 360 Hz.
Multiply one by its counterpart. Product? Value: 5.11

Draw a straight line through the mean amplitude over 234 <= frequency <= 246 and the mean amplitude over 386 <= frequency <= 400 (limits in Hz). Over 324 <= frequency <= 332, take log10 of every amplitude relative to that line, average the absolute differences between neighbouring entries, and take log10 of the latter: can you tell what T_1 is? -2.1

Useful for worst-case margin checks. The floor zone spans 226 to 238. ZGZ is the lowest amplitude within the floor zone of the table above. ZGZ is 2.22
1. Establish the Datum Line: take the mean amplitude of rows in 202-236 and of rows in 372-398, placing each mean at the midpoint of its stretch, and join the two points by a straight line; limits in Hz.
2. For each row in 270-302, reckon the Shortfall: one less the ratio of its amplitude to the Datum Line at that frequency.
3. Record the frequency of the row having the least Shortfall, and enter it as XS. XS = 289.0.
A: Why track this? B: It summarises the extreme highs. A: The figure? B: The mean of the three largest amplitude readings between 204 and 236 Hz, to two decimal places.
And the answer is 2.48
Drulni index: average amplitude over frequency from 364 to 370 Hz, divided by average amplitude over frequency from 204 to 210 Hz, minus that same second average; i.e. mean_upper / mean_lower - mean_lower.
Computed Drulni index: -1.6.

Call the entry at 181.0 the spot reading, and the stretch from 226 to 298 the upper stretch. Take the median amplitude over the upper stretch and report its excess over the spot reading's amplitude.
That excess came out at -0.41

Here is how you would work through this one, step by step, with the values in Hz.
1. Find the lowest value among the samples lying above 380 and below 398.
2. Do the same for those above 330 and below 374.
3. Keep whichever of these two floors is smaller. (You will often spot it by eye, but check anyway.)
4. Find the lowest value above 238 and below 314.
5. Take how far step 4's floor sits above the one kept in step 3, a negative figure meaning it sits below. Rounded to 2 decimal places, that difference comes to 0.34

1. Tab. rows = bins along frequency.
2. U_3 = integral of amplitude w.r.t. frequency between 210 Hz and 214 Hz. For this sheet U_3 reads 9.30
